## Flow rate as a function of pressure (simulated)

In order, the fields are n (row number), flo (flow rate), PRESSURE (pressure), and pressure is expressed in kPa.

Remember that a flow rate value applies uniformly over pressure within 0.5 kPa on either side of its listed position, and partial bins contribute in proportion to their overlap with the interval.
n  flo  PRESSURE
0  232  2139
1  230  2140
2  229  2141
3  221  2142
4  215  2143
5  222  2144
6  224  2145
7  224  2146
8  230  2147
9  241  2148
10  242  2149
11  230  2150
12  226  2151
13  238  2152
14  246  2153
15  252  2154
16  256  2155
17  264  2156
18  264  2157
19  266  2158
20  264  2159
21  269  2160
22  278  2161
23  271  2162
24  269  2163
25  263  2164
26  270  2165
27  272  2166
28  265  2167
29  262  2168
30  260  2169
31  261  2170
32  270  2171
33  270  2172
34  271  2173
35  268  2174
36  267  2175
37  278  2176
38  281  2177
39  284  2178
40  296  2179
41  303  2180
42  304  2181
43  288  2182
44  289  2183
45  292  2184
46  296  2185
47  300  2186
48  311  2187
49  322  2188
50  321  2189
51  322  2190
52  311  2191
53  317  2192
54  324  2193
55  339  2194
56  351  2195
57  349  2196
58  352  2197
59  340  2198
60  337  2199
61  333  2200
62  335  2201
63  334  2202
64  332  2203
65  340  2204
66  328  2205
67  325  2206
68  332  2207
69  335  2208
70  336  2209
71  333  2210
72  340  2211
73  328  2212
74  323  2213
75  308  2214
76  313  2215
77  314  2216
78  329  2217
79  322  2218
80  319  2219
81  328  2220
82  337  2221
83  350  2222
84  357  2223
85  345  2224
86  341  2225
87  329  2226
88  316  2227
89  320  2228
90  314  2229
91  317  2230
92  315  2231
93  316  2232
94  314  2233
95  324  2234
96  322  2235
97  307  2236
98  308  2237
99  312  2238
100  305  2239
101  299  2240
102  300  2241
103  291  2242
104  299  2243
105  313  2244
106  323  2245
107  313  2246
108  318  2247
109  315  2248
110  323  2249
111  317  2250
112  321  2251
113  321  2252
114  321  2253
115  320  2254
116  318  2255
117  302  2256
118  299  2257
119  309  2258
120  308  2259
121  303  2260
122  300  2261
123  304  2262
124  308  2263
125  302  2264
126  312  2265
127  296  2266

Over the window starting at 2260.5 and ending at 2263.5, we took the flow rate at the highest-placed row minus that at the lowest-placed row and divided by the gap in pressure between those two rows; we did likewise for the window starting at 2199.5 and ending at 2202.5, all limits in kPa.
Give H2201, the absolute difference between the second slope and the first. 3.5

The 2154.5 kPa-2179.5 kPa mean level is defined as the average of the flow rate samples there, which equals 270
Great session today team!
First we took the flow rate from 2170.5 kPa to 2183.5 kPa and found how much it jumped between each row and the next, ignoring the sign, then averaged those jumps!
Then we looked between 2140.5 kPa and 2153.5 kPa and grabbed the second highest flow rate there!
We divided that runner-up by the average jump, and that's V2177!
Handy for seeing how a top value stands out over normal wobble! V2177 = 49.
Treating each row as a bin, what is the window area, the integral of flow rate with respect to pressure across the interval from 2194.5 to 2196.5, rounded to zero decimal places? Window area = 700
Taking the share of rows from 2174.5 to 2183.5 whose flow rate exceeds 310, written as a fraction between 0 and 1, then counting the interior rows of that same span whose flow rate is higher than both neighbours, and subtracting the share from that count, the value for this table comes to 1.0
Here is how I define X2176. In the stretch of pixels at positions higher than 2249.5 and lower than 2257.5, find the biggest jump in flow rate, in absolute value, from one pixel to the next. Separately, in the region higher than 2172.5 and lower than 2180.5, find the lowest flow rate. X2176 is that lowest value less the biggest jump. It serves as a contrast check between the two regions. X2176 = 251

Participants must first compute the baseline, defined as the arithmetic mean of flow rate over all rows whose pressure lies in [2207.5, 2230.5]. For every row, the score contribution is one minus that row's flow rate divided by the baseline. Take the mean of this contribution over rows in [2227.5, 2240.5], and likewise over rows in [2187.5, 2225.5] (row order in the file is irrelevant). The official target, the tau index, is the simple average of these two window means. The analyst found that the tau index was 0.02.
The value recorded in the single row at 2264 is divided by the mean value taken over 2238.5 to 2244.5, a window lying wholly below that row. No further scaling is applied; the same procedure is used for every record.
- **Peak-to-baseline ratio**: 1.00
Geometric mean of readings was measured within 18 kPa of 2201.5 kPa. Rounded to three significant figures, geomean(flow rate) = 326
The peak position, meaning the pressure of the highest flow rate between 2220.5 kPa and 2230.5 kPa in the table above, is 2223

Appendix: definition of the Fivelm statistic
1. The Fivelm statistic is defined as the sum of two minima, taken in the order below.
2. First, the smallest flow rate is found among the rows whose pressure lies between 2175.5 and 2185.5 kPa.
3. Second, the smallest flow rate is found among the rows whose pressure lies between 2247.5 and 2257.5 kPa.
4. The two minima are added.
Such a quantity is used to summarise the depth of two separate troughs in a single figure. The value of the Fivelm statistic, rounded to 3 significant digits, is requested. 577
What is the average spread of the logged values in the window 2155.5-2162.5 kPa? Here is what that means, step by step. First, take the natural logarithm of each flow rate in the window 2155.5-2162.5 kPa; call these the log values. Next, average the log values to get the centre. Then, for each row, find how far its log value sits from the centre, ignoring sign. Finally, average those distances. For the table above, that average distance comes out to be 0.0148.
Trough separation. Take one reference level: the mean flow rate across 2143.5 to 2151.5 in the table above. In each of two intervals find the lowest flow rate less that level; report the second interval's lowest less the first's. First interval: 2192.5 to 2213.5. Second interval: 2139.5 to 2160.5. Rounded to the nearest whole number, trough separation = -108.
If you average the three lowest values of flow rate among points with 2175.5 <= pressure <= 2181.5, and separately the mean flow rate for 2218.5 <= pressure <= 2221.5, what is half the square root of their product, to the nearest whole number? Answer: 152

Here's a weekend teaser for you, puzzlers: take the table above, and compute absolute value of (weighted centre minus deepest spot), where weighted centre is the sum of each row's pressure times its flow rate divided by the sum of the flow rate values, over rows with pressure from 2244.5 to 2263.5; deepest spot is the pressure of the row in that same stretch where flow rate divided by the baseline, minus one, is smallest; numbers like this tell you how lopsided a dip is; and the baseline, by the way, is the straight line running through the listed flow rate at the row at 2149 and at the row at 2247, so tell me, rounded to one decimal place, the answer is 7.1 kPa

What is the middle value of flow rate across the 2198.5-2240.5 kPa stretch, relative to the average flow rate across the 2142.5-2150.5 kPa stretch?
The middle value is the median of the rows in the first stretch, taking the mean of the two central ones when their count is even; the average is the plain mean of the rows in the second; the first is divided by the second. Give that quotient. 1.43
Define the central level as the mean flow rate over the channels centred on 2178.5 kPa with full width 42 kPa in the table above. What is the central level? 293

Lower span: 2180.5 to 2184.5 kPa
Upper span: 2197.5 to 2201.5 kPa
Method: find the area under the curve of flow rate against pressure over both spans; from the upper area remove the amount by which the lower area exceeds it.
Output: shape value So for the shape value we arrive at 1517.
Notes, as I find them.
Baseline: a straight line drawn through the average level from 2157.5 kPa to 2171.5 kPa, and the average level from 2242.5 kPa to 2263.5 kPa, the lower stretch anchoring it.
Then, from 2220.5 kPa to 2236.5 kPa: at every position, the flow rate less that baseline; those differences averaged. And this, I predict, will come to 27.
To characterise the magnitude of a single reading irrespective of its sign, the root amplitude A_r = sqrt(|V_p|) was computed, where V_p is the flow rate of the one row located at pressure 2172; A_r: 16.4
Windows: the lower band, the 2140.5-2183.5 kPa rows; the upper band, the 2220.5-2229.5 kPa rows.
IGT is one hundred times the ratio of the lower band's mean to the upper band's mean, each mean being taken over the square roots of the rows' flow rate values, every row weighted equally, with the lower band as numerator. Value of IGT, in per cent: 88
